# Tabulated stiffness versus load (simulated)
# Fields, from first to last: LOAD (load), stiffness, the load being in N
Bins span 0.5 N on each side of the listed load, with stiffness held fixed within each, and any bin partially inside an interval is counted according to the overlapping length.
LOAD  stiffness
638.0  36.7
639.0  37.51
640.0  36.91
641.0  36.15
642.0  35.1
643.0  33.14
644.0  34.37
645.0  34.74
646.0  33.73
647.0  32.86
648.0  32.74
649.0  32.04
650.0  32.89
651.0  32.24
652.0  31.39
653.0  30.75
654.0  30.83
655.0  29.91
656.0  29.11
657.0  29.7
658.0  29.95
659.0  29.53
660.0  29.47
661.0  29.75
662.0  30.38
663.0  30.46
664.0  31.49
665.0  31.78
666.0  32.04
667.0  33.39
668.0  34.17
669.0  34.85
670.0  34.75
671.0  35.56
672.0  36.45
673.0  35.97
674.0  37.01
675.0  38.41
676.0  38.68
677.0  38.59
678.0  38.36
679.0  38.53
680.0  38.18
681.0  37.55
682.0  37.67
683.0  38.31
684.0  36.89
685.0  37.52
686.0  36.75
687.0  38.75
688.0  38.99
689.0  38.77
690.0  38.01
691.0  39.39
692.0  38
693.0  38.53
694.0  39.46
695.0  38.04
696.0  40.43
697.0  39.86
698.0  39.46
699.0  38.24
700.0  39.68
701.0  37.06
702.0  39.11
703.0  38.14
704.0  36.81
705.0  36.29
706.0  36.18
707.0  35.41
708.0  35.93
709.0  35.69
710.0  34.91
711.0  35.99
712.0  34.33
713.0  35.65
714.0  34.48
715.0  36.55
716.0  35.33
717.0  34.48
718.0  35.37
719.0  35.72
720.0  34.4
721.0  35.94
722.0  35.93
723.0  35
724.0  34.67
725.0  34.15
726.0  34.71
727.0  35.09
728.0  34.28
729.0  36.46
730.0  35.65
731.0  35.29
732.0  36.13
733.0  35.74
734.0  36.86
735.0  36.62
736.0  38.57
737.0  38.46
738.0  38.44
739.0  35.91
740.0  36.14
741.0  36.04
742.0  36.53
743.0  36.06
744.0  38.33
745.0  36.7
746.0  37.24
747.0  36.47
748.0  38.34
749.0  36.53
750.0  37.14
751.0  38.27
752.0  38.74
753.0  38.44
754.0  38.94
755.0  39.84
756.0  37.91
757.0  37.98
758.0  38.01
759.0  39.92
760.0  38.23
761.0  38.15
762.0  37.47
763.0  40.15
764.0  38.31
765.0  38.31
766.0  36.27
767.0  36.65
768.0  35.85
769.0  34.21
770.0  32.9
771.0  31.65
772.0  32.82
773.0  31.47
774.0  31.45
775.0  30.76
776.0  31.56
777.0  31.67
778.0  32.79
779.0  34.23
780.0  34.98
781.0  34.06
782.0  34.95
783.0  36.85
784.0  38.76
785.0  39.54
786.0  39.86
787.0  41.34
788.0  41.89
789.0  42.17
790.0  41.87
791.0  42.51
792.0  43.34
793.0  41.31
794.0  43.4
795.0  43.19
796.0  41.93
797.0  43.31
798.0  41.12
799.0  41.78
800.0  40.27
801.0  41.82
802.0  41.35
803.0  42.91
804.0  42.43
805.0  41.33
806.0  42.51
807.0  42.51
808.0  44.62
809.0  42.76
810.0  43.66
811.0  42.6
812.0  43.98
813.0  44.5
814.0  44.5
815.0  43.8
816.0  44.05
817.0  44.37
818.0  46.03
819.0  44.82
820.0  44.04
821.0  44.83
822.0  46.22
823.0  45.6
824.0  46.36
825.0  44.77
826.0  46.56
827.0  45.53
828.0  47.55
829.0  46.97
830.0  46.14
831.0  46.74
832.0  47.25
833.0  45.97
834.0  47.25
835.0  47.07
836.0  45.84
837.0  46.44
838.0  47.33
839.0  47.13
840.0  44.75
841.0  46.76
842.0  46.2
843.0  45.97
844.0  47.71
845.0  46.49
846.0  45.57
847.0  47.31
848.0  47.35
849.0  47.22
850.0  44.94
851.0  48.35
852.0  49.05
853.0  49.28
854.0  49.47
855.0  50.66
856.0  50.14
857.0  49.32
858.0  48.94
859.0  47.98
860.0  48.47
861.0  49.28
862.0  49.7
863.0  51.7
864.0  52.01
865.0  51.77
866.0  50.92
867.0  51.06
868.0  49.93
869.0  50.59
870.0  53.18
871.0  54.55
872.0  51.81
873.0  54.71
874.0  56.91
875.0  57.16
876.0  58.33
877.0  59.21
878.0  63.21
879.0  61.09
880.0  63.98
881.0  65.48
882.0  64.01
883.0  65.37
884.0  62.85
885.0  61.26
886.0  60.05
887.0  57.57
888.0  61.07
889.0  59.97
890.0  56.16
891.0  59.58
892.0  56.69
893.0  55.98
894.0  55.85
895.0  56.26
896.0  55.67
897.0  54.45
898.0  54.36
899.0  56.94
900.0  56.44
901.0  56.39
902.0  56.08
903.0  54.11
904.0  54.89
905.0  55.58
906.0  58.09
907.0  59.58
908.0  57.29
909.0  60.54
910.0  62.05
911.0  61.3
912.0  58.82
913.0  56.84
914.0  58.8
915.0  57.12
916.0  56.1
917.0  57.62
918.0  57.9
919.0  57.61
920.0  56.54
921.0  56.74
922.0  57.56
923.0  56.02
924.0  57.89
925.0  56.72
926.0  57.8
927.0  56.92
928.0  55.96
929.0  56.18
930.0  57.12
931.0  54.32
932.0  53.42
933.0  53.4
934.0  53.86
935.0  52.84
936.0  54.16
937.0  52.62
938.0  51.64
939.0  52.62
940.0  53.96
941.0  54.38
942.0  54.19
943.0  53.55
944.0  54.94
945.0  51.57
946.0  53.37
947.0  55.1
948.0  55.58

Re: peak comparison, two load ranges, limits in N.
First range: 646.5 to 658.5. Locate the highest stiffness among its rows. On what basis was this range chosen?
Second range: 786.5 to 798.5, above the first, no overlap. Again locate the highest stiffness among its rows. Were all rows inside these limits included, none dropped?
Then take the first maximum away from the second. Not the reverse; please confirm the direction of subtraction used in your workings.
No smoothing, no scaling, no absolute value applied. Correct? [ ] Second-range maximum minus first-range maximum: 11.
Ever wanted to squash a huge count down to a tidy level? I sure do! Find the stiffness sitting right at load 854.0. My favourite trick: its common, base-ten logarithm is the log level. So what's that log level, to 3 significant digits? 1.69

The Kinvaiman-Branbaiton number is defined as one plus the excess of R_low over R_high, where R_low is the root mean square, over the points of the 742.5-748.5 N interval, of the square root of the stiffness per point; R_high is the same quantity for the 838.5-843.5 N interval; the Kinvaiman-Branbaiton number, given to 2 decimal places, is 0.30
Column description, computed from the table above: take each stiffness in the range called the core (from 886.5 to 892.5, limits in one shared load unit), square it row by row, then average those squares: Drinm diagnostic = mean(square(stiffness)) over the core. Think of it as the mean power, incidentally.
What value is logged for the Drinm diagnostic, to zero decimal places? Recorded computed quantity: 3426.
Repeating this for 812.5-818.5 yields 1984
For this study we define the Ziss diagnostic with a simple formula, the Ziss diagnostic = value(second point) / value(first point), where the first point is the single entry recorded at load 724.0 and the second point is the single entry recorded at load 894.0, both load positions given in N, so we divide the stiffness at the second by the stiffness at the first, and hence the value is 1.61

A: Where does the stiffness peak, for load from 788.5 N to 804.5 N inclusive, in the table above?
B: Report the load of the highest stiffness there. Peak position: 794.0 N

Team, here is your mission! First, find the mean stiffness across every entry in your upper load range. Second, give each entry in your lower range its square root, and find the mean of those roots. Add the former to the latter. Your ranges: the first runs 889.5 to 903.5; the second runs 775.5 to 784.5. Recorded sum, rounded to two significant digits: 62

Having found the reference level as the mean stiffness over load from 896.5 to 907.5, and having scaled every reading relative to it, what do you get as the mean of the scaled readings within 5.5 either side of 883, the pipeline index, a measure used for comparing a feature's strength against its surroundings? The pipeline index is 1.1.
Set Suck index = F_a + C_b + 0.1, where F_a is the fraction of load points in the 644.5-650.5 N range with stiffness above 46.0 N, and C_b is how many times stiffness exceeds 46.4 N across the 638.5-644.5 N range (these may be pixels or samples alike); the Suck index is 0.1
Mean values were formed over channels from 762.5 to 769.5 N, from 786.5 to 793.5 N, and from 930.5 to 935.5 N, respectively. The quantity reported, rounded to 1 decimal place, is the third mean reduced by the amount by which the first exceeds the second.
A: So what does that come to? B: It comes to 58.5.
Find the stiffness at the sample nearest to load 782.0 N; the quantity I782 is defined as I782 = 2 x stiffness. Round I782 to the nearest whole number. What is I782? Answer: 70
